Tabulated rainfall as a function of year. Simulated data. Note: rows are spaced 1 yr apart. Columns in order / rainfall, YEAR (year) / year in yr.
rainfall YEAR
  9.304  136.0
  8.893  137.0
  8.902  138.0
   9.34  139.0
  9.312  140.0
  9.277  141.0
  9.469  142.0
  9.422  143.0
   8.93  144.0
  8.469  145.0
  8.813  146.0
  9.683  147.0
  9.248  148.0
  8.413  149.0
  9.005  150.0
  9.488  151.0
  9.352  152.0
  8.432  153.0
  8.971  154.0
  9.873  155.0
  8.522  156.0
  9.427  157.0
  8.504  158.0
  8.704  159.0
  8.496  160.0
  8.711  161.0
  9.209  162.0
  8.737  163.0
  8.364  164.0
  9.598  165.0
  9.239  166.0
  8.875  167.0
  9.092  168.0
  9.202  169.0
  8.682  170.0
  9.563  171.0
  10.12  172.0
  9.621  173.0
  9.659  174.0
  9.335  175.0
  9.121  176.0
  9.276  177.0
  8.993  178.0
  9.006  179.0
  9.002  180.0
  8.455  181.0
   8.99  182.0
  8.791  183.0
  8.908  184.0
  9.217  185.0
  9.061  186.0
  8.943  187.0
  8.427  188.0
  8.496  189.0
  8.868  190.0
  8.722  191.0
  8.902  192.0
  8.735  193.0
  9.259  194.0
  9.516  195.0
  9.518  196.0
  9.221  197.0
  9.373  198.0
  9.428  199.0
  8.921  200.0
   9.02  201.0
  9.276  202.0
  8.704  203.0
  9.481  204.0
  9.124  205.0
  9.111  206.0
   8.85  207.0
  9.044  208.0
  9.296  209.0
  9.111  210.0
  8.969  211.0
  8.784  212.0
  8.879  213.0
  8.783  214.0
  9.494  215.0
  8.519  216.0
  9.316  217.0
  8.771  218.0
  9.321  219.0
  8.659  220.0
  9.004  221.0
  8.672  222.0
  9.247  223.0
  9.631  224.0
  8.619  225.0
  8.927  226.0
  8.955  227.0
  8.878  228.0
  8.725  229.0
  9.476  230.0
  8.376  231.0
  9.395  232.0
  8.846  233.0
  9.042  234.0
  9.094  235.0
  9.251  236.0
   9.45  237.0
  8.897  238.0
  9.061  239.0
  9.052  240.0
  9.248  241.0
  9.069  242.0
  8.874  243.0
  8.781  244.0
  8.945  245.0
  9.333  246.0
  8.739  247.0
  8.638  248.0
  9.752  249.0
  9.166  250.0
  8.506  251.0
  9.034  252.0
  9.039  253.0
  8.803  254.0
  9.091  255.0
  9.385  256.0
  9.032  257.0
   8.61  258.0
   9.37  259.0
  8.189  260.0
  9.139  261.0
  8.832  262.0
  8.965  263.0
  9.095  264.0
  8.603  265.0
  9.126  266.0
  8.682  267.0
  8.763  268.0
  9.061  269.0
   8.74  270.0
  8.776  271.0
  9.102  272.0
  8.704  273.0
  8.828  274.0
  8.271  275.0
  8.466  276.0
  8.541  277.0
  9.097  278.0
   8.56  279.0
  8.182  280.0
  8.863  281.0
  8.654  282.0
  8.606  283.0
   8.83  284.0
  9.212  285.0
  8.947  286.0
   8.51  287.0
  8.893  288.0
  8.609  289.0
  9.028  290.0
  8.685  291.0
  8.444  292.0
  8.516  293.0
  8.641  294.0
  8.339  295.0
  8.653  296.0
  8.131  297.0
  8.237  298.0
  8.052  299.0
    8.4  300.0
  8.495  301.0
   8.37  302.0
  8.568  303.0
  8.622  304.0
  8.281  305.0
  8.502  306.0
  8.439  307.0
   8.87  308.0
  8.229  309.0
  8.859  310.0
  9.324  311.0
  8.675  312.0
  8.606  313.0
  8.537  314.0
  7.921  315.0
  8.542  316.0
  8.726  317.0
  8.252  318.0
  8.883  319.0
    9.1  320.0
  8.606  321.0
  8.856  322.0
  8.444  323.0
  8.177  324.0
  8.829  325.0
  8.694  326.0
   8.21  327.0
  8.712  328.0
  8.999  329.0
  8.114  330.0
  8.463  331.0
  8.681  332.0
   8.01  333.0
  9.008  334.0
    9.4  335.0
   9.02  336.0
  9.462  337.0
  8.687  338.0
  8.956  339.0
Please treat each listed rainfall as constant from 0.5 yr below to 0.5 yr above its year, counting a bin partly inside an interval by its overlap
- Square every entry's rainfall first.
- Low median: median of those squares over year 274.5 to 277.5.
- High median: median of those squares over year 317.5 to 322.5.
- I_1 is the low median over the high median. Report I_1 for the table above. 0.91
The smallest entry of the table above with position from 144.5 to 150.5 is 8.413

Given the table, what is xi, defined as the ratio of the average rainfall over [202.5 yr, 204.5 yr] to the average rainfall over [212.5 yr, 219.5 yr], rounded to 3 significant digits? 1.01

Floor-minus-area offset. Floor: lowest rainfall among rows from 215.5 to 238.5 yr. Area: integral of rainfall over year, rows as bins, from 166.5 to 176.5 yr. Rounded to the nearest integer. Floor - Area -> -85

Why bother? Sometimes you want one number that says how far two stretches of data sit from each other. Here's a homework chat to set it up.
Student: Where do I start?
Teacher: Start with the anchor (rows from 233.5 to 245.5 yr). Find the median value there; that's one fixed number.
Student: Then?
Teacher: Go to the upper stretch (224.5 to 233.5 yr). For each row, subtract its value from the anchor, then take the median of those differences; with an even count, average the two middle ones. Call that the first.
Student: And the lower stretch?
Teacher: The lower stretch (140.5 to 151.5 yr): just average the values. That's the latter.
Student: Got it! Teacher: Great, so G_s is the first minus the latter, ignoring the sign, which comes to 8.93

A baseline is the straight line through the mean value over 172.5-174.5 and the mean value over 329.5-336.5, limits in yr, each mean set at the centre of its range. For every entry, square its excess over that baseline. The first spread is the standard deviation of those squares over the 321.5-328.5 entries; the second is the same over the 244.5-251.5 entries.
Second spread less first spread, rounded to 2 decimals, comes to 0.04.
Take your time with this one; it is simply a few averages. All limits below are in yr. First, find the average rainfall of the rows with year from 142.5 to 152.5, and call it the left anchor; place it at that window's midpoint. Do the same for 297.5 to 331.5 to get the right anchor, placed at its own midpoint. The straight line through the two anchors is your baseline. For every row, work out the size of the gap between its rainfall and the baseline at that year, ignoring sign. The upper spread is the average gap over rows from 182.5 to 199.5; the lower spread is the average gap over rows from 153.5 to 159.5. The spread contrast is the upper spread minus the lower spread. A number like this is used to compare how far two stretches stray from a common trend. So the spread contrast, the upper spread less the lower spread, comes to -0.16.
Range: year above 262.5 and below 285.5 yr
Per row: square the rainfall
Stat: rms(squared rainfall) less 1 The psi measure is 76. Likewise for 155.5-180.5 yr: 82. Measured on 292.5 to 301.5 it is 69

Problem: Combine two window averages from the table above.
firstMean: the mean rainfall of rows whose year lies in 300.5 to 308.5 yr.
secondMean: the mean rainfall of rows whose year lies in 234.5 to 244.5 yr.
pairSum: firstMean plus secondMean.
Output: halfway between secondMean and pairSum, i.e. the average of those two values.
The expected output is 13.3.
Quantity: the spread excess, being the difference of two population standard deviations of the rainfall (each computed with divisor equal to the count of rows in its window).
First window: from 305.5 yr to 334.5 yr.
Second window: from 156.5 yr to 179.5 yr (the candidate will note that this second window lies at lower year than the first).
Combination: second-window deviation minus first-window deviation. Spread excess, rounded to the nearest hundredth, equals 0.10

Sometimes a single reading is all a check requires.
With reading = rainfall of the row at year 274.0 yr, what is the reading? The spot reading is 8.828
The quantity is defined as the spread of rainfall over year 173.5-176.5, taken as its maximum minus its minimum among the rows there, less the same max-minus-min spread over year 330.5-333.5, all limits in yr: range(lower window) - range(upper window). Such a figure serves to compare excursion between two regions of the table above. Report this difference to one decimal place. -0.1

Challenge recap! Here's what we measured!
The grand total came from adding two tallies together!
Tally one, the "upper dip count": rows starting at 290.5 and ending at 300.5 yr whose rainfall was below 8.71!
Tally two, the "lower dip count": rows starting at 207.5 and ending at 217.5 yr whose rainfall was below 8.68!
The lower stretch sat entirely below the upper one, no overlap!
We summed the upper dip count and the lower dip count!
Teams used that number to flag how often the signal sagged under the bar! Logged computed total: 11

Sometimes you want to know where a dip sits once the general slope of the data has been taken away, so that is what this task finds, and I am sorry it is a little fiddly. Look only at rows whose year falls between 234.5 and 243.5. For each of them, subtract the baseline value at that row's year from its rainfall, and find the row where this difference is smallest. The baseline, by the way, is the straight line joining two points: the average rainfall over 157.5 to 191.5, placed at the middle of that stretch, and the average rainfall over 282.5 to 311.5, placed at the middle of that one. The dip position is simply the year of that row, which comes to 243.0 yr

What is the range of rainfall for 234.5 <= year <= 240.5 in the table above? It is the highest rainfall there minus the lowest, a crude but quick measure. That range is 0.55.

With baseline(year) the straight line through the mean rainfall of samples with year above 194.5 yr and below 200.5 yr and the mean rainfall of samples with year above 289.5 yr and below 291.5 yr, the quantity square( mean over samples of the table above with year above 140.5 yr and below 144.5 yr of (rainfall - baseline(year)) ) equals 0.112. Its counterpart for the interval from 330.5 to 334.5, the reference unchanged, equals 0.010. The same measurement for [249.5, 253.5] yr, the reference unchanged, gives 0.014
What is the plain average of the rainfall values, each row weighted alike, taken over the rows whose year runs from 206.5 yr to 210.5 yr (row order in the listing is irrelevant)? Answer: 9.08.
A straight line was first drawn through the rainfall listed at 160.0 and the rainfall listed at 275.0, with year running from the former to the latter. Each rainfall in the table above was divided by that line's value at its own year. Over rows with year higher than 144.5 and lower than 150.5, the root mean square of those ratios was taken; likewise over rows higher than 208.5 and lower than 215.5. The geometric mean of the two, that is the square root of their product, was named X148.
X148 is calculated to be 1.06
